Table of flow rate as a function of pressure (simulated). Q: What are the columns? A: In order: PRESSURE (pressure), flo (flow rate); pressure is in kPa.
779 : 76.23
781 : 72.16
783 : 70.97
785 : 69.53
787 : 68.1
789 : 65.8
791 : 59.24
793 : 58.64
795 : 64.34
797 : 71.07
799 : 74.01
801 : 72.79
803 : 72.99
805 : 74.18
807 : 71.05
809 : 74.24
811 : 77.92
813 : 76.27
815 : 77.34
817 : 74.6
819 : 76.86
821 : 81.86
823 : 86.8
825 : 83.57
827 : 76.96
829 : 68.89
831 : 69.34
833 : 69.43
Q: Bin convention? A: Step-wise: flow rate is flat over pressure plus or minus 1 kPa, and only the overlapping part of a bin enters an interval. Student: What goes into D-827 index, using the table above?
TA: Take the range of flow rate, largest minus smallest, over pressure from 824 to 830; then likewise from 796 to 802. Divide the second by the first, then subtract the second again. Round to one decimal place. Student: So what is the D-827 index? -2.7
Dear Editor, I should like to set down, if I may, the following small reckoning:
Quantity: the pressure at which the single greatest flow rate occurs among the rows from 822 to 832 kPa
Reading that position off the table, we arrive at 823 kPa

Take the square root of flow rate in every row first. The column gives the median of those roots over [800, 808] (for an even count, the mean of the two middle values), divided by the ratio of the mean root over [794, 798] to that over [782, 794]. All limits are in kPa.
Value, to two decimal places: 8.39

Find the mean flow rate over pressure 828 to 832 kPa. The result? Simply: 69.1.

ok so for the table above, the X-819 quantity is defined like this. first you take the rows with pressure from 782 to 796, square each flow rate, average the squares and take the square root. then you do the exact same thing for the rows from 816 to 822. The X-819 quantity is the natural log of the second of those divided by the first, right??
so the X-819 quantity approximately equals 0.17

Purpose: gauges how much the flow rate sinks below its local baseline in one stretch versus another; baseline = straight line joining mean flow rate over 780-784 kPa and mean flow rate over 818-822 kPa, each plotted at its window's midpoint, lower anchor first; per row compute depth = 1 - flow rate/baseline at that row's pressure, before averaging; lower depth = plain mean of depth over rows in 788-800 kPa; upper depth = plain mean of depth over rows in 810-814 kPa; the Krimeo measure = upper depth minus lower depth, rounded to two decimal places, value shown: -0.11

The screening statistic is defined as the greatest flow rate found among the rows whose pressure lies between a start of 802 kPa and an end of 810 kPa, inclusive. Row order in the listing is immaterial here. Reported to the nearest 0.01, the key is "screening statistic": 74.24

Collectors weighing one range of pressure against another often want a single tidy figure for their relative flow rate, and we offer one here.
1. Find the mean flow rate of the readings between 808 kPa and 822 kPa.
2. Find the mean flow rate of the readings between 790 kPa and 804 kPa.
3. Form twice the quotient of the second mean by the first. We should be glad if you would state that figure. 1.76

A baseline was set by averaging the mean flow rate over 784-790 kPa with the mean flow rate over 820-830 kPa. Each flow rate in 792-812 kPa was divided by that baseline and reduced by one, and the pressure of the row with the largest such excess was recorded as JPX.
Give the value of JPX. 811 kPa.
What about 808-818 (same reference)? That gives 811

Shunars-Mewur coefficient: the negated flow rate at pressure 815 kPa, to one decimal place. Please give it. -77.3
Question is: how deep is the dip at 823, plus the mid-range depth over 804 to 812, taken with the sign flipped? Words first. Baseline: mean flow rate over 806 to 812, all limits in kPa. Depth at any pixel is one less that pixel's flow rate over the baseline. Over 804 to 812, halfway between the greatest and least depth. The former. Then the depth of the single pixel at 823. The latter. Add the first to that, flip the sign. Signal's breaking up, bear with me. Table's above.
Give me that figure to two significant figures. 0.17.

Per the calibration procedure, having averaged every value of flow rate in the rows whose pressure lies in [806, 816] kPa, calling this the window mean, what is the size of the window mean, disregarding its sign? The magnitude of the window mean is 75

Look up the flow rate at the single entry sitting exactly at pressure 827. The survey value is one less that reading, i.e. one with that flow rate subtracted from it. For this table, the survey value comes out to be -76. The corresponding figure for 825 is -83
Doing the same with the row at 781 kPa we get -71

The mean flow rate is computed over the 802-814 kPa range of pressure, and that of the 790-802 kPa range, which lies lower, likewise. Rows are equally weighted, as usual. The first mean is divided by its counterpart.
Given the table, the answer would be 1.12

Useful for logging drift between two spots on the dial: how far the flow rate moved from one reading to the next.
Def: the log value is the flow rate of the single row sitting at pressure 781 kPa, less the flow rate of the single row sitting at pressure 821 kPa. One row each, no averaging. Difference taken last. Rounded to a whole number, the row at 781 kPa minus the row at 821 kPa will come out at -10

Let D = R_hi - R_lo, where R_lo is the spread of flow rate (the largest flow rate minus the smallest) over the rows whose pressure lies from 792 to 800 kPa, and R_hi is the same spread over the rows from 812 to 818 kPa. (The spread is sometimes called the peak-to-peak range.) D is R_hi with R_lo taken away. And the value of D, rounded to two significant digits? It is -13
